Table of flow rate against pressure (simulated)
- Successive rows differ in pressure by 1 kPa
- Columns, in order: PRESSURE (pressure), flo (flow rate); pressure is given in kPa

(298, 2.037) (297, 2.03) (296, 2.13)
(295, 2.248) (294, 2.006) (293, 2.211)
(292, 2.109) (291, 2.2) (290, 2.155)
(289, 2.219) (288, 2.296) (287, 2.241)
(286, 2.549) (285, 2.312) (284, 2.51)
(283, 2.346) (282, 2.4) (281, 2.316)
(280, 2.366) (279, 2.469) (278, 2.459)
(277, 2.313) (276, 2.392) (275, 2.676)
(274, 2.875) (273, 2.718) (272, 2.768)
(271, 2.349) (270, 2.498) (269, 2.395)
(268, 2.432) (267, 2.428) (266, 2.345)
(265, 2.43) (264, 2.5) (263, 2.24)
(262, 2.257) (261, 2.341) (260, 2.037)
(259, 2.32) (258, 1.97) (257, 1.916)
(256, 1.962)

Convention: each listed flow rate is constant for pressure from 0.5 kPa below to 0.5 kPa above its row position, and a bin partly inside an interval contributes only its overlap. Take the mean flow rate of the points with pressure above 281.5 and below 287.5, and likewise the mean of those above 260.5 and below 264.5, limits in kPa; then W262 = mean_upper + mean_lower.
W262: 4.73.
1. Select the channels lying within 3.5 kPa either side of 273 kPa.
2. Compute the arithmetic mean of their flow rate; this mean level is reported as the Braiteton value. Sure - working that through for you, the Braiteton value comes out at 2.61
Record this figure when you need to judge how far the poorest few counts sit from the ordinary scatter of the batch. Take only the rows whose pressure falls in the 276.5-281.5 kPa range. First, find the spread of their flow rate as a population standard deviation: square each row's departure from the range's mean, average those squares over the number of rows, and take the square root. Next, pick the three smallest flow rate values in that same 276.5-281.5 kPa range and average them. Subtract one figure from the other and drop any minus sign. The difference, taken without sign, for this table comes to 2.26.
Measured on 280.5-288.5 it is 2.18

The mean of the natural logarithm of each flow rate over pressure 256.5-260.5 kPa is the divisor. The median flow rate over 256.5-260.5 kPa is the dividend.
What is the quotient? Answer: 2.78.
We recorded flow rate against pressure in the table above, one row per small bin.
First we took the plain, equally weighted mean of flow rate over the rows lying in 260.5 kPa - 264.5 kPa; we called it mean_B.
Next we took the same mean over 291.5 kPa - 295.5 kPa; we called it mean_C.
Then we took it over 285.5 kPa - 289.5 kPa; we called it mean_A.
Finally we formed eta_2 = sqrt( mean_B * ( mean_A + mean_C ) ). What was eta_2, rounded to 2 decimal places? 3.23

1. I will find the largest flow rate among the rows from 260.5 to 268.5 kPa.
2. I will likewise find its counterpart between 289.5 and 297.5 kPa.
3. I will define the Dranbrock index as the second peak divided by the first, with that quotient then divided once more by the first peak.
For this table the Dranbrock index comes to 0.36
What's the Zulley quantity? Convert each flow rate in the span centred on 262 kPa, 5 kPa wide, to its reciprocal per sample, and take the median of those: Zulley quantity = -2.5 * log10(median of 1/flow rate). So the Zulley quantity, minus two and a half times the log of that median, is 0.88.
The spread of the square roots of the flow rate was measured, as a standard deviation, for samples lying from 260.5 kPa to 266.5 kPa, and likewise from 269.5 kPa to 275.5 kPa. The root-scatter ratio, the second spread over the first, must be 1.83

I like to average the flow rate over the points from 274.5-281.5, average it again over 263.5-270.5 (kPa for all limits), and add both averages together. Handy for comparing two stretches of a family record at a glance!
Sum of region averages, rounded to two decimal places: 4.86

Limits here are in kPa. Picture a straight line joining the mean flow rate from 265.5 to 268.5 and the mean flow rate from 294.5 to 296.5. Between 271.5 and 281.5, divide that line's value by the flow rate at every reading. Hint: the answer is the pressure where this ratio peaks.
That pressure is 277 kPa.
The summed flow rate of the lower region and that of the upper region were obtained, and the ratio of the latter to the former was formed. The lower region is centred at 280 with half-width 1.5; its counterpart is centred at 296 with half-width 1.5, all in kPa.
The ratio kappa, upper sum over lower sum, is 0.90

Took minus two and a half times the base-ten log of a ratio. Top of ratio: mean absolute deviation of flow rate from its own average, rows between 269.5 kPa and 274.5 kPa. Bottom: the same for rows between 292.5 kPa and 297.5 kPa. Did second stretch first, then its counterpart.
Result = -0.8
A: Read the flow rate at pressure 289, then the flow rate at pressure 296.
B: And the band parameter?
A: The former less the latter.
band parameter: 0.09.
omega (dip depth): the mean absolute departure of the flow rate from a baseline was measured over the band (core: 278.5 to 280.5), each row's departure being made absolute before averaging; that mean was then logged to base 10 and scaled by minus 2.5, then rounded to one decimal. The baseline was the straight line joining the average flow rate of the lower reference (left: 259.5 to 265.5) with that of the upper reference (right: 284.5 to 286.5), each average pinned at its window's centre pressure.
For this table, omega 3.2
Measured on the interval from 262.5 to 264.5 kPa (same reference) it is 2.2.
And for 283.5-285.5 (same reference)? 2.5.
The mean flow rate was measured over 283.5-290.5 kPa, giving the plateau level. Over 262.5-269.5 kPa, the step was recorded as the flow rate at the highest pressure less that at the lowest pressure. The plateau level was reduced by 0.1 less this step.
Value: 2.4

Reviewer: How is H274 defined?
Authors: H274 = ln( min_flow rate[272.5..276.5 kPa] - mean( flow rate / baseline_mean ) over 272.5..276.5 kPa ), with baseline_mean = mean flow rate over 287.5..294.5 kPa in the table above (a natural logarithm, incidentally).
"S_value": 0.15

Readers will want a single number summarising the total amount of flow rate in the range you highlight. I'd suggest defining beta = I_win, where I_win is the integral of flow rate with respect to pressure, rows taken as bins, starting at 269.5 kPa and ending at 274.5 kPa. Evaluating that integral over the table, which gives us 13.2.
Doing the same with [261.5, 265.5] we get 9.4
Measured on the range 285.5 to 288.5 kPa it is 7.1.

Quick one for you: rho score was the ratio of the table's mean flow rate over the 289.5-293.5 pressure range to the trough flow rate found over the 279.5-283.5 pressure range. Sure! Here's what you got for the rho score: 0.94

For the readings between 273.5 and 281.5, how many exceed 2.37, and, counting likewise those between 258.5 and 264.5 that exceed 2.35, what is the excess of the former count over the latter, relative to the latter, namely 4.0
